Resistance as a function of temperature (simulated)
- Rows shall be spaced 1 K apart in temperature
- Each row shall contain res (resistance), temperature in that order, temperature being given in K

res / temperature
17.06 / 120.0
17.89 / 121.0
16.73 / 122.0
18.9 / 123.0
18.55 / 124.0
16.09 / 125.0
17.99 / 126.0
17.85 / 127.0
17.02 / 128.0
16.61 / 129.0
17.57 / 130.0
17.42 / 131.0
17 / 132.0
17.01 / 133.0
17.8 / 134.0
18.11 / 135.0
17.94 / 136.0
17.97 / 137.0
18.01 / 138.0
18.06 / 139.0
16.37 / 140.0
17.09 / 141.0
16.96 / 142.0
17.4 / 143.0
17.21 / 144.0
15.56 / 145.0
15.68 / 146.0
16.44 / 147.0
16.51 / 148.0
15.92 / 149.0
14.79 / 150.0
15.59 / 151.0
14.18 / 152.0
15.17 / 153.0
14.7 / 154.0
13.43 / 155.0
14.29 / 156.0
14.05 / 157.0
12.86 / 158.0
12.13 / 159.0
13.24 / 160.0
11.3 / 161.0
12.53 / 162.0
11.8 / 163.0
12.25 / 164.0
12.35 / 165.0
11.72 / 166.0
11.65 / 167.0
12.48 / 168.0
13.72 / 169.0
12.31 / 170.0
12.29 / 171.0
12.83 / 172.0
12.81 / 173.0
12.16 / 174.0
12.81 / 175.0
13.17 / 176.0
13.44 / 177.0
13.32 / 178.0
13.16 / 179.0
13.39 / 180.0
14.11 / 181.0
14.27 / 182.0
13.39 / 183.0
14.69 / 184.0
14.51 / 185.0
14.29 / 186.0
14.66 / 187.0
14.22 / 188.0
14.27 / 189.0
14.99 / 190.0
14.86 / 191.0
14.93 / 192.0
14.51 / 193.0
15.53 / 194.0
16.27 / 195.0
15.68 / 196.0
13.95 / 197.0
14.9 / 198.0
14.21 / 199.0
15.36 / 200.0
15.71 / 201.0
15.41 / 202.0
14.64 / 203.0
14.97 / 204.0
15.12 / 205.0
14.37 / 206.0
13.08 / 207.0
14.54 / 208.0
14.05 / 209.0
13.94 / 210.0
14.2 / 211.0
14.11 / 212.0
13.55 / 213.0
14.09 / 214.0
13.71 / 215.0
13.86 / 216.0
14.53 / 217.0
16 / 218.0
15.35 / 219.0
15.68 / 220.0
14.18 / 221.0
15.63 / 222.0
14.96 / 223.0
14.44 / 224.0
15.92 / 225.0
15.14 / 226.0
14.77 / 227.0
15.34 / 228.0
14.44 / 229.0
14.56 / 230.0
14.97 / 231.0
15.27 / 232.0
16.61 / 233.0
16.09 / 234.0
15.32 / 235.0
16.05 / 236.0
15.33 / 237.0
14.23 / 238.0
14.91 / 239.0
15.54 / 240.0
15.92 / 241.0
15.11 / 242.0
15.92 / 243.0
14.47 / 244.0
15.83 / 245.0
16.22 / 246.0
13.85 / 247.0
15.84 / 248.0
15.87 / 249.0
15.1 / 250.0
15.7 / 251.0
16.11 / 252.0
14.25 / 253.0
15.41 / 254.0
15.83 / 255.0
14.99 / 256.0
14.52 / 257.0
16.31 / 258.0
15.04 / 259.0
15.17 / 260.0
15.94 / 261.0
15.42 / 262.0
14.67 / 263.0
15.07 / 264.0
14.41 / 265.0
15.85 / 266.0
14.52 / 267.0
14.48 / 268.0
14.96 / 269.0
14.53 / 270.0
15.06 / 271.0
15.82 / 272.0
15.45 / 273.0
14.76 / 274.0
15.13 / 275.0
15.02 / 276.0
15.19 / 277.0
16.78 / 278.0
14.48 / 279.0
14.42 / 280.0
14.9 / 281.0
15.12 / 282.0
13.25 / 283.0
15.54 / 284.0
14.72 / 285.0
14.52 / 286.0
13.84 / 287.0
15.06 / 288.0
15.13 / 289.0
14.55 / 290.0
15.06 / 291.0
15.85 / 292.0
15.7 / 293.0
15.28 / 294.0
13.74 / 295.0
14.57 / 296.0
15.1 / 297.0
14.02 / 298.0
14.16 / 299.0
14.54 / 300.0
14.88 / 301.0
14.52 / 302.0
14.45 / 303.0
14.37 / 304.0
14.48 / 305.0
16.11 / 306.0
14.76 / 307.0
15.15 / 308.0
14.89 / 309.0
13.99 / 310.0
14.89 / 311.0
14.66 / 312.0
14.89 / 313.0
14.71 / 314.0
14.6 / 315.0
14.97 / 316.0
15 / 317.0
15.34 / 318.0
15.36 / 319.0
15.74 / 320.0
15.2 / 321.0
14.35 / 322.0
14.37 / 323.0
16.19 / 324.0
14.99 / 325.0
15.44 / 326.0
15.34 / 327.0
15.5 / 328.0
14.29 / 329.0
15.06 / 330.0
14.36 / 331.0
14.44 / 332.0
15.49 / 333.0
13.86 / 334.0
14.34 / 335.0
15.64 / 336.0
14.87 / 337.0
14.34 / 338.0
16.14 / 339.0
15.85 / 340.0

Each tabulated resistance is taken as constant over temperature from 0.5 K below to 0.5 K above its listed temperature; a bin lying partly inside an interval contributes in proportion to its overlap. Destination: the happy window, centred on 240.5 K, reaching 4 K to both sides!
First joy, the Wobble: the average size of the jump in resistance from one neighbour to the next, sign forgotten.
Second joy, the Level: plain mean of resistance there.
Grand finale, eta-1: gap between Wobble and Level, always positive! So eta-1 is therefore 14.34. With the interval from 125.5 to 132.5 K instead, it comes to 16.87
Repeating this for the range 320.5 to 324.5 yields 14.13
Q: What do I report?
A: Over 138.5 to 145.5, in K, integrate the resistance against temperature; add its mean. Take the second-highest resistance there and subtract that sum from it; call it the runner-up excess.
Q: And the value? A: -118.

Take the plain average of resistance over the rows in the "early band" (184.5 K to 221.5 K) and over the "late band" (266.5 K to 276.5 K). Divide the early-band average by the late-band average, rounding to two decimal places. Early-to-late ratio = 0.98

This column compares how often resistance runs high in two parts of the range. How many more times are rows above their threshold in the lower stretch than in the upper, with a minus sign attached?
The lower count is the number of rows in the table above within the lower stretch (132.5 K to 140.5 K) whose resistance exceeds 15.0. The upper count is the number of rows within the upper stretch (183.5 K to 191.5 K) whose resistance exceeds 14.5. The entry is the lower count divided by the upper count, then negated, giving -1.6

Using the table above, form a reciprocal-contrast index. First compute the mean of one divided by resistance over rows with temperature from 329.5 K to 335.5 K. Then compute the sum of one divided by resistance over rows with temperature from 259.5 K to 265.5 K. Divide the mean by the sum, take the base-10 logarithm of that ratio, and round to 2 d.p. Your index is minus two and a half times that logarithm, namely 1.91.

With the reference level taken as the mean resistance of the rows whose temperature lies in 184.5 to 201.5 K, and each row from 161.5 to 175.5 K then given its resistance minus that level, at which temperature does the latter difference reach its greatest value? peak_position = 169.0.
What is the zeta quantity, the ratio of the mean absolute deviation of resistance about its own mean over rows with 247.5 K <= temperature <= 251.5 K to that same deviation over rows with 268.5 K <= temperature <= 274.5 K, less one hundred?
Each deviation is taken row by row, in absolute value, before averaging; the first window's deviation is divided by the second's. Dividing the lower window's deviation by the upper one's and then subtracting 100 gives -99.3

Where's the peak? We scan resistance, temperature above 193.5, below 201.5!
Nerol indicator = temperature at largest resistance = 195.0 K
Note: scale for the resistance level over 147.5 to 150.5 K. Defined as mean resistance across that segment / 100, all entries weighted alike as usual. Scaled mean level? 0.1574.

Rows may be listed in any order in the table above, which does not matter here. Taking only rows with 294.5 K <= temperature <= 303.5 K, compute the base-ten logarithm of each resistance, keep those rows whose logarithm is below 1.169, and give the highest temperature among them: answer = 303.0 K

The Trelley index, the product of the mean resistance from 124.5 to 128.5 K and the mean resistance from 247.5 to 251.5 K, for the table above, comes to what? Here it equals 269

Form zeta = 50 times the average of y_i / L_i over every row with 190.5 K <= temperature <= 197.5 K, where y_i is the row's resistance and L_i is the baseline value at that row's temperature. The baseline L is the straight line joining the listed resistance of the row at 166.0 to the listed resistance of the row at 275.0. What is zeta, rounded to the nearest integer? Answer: 60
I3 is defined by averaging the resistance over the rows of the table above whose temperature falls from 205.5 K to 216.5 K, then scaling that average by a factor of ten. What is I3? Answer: 140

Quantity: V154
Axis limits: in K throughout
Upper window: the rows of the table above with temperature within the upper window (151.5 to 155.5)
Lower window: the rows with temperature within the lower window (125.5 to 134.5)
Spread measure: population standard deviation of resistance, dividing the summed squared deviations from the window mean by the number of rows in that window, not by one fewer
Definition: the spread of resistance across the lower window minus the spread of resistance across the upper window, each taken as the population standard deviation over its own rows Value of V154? -0.20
